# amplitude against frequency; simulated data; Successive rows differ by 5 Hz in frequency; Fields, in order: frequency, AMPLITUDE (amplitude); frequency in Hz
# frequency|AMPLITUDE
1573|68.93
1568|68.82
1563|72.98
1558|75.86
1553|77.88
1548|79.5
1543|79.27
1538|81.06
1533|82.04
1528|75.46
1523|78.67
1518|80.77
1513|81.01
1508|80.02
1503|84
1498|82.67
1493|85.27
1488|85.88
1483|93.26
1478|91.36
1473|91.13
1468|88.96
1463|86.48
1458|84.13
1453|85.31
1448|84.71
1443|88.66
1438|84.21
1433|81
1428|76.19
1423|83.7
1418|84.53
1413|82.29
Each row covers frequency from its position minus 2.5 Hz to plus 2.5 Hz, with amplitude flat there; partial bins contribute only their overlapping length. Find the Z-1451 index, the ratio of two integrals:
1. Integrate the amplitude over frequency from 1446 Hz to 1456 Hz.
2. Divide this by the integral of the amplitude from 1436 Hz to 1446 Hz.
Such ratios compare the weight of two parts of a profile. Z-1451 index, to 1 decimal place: 1.0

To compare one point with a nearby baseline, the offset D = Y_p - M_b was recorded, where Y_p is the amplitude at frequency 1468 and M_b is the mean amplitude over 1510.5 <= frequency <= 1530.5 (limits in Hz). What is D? 10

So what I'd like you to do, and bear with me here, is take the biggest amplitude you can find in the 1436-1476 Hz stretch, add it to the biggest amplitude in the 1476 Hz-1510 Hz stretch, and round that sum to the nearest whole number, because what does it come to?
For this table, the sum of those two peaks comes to 184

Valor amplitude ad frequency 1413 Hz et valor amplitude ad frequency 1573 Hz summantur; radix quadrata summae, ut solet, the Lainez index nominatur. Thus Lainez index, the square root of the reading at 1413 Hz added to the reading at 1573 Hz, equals 12.3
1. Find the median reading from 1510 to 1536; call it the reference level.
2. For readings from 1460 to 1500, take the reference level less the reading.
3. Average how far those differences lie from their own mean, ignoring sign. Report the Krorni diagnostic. 3.1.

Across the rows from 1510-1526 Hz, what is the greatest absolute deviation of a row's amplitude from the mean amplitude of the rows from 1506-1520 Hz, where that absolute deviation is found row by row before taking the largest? 1.9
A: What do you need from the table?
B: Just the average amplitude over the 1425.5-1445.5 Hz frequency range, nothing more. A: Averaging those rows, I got 82.5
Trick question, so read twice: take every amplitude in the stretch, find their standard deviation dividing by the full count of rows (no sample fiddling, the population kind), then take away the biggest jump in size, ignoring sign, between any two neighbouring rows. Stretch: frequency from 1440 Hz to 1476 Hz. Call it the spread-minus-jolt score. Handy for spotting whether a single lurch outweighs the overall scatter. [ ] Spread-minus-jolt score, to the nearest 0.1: -1.6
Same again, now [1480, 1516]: -3.3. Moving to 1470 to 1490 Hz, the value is -4.6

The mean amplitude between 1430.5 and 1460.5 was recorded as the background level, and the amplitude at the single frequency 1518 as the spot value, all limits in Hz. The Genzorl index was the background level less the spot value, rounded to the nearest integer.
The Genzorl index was 4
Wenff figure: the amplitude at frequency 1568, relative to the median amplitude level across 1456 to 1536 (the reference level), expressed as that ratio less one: -0.18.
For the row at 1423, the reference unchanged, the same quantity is 0.00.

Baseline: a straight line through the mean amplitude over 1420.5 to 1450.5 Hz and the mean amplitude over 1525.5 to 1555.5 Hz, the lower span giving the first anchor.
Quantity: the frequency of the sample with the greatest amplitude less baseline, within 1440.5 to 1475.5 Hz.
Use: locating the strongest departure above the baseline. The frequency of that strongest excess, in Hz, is 1473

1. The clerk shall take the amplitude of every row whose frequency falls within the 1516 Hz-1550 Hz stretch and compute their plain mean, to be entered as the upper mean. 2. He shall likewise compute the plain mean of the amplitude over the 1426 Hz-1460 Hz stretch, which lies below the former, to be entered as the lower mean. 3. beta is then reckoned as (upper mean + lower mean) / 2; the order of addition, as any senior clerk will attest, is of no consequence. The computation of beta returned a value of 81.5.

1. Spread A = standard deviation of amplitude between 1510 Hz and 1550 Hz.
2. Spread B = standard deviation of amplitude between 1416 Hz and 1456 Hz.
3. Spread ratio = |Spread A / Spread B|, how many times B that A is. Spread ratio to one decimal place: 0.6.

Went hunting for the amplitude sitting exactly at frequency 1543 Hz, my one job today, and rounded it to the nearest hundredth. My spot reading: 79.27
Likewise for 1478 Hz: 91.36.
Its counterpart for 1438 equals 84.21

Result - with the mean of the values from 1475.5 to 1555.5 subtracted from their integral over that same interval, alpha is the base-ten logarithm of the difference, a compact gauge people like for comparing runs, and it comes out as 3.81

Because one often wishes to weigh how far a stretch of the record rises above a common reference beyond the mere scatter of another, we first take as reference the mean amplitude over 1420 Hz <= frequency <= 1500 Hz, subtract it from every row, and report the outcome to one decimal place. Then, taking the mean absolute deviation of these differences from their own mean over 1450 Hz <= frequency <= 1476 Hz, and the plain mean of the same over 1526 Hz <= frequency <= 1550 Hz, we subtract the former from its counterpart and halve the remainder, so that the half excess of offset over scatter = -4.3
